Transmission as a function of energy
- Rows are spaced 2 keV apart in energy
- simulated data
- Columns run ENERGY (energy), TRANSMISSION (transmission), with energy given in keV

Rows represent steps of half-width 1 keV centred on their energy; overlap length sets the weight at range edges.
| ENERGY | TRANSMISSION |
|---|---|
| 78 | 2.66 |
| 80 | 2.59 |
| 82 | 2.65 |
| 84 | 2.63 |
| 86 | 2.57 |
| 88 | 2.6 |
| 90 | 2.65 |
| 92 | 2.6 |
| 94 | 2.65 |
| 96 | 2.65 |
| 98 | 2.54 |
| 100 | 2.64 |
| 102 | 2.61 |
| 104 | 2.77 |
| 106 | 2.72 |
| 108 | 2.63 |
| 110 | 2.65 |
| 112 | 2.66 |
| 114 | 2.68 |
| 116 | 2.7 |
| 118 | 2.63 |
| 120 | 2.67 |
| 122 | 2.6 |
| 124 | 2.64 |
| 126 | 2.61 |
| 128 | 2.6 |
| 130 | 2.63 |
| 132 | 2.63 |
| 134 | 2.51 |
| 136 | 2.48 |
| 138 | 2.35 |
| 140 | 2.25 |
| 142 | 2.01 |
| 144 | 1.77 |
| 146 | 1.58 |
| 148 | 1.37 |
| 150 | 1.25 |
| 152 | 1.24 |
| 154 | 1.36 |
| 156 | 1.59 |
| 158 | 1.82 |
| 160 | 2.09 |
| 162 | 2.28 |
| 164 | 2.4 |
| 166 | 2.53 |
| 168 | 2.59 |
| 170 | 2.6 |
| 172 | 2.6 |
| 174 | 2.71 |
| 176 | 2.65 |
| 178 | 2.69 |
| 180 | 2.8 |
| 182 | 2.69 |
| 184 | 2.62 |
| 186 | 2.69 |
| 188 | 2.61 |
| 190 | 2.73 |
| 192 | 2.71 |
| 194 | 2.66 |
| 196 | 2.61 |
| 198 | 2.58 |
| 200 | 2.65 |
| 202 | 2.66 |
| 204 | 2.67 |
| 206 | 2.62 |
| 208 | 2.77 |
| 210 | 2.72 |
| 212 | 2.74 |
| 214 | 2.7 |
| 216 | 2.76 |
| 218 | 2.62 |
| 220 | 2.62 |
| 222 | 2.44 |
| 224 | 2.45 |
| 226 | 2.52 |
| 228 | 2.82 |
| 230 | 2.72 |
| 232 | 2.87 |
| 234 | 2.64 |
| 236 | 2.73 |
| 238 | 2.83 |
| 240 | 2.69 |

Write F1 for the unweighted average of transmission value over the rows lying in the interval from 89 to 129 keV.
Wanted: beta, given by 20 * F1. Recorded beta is 52.9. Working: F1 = 2.645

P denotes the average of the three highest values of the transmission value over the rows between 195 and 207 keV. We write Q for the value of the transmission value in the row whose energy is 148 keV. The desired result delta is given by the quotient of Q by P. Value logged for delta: 0.515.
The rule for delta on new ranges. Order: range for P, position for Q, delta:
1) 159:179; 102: 0.973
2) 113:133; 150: 0.466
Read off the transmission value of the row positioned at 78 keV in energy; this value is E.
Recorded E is 2.66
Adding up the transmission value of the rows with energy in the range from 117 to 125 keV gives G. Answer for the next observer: 10.5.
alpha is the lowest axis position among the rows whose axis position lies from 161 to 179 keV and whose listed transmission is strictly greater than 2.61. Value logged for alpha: 174 keV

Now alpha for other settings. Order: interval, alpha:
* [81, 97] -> 82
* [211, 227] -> 212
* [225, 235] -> 228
